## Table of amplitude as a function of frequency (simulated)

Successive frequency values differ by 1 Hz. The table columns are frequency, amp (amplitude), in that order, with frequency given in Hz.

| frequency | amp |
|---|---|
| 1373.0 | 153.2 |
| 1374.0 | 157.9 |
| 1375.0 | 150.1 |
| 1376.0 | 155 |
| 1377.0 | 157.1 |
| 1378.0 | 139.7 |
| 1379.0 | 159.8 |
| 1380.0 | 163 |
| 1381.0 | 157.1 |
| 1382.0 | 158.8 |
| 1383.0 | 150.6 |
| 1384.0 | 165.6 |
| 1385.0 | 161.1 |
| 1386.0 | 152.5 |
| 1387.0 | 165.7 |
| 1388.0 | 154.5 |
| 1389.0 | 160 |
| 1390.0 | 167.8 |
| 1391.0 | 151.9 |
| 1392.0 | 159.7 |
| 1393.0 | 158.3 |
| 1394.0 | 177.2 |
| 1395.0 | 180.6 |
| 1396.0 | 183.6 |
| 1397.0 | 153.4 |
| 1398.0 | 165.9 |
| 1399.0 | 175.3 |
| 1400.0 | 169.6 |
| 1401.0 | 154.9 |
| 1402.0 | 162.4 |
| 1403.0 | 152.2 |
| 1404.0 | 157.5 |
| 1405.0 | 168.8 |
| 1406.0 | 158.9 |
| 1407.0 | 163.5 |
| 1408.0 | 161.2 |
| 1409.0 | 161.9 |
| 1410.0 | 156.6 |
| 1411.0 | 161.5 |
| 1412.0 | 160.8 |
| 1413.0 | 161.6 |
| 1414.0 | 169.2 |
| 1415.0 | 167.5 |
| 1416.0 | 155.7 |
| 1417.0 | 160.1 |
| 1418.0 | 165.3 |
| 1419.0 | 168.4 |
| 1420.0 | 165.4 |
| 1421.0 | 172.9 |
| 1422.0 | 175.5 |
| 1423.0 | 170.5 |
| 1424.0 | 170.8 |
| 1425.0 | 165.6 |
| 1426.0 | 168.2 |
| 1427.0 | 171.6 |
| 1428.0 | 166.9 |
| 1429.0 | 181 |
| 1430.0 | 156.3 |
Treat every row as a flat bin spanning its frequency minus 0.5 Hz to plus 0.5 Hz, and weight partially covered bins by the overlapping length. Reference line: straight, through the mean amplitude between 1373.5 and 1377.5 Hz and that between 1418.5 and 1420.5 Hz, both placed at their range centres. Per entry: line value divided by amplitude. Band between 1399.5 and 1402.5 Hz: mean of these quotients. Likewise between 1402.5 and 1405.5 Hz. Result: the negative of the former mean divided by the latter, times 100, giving -98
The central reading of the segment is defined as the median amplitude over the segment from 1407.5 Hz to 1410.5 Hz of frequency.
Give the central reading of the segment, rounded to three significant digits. 161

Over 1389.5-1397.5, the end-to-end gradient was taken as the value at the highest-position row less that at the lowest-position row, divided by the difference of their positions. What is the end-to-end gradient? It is -2.1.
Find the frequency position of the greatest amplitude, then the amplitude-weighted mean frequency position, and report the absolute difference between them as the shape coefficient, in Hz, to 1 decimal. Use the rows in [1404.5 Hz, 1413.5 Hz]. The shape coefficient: 4.0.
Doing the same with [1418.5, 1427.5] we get 1.0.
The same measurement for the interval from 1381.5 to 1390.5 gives 4.0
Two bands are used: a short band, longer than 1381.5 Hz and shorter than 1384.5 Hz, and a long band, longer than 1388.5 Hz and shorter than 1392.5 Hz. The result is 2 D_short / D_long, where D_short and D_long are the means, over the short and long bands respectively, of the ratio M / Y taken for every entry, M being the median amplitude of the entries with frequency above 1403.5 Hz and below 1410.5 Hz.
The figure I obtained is 2.020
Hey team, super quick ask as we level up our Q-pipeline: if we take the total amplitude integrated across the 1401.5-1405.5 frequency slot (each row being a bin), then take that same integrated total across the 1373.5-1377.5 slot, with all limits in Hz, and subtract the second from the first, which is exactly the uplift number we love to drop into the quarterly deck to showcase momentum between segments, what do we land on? 21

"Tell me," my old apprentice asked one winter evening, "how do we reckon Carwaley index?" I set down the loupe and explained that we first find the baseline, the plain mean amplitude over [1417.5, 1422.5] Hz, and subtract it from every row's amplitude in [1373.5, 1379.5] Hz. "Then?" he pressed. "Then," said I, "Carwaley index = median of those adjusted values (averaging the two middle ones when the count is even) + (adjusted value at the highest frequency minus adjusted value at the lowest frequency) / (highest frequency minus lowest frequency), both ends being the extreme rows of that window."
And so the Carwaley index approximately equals -13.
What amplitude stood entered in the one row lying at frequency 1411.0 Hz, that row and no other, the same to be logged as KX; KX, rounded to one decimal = 161.5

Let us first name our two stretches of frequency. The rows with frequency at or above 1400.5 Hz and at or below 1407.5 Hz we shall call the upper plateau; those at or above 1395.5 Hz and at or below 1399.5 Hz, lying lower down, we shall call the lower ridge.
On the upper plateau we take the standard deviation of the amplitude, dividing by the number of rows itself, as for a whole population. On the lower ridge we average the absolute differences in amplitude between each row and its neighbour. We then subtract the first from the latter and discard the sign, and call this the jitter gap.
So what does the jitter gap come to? 12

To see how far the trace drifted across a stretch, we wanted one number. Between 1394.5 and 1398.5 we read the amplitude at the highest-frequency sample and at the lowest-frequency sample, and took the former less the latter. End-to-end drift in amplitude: -15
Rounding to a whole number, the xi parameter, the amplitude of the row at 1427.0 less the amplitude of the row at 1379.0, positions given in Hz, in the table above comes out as 12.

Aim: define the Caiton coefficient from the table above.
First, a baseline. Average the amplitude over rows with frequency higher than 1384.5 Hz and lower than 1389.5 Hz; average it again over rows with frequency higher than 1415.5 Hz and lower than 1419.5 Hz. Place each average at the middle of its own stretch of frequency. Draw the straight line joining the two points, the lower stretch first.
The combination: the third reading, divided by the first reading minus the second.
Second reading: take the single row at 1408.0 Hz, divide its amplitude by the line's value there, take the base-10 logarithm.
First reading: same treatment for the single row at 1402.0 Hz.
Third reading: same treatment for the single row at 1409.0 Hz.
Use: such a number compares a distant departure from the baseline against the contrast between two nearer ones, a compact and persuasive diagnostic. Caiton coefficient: 0.3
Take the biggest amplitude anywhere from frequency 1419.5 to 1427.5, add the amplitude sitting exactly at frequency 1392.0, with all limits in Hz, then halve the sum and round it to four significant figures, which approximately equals 167.6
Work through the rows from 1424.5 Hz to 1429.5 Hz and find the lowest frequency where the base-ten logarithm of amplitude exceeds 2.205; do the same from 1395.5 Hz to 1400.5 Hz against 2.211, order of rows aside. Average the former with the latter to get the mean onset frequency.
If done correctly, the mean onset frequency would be 1410.5 Hz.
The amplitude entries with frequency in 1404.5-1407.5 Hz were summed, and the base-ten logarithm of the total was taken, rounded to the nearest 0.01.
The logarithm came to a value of 2.69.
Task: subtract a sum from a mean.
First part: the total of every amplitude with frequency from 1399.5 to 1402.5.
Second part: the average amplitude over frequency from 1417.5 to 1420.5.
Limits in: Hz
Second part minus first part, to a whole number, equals -321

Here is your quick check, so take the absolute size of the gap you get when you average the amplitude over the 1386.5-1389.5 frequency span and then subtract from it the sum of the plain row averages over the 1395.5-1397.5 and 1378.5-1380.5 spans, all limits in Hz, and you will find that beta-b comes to 170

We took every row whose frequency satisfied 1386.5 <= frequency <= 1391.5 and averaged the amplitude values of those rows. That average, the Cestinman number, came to 160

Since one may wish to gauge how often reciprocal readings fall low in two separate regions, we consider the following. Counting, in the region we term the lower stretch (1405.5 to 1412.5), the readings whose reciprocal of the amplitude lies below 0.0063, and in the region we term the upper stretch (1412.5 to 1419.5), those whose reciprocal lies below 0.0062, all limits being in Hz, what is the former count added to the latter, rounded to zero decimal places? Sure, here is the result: 11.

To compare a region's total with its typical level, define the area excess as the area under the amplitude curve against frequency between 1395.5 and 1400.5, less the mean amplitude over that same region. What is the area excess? 678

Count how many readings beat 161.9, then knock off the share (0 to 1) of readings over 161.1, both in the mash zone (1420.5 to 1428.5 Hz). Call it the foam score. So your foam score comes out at 7.0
